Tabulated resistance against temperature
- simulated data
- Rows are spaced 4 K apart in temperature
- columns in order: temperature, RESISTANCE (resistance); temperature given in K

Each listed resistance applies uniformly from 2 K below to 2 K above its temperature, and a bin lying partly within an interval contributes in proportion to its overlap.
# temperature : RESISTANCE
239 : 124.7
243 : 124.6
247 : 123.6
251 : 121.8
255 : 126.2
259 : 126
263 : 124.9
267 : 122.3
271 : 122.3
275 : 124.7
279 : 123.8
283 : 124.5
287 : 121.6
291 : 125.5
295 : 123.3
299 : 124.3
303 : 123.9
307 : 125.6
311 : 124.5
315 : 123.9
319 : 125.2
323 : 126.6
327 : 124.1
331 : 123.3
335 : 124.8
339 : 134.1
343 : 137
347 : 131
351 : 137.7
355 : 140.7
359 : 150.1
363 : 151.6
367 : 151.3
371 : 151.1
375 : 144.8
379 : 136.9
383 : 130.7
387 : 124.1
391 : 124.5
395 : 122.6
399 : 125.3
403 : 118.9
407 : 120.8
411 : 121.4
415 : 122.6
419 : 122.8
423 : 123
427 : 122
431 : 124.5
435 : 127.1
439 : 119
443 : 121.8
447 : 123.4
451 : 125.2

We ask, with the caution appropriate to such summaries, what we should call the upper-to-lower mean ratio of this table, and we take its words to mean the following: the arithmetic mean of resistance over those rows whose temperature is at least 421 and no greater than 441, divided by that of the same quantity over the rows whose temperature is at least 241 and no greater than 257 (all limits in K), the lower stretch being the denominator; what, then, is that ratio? 0.99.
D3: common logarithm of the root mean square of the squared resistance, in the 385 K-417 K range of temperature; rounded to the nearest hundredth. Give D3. 4.18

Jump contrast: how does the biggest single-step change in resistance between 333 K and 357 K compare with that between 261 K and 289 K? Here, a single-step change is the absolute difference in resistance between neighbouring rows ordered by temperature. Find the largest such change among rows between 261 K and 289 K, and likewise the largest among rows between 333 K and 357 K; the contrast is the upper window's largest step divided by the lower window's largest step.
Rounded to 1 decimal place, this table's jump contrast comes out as 3.2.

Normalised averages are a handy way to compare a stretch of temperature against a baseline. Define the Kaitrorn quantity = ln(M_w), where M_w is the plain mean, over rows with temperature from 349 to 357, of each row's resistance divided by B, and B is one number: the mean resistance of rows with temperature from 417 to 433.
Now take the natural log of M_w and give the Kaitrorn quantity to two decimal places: 0.12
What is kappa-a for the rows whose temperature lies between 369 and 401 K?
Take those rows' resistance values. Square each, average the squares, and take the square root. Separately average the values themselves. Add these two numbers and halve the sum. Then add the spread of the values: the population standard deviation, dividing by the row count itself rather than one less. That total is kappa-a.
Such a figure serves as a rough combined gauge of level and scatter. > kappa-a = 143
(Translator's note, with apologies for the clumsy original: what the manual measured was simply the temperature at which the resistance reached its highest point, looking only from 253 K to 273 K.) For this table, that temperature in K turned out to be 255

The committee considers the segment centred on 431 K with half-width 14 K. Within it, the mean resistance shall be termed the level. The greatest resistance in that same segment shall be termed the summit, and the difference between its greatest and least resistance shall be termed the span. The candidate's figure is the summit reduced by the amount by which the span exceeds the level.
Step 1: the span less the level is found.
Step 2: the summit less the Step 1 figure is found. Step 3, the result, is 242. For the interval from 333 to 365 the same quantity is 263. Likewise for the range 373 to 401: 252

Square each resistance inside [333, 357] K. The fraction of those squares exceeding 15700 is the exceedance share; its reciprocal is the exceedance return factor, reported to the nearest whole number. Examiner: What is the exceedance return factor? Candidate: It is 1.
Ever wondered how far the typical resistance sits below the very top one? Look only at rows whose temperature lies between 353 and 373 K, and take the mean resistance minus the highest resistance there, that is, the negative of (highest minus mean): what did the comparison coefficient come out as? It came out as -2.6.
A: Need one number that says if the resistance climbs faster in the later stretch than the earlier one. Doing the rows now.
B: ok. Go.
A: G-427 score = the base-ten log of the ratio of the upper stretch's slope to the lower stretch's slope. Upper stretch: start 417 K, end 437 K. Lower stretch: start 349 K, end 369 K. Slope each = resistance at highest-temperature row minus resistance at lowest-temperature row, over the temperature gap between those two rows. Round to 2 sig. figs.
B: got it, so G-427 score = -0.50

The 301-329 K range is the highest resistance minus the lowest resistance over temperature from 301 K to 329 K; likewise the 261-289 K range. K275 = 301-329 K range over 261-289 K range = 0.8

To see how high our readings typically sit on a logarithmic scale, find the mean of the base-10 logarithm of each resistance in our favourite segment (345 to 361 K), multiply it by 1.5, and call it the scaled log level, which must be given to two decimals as 3.22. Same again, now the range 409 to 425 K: 3.13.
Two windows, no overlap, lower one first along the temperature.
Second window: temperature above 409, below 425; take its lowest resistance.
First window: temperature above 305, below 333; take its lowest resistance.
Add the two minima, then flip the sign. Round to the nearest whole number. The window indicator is -245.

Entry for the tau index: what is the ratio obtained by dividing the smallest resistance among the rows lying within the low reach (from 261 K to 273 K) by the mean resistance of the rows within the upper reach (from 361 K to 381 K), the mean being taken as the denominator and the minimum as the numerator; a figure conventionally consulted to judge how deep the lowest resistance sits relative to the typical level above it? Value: 0.83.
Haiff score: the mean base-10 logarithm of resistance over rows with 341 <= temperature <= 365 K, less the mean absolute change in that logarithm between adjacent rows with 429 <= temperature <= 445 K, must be 2.13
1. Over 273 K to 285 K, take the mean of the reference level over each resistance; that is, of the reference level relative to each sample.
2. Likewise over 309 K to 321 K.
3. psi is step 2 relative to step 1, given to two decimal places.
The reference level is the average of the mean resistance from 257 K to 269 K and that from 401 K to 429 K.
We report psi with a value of 1.00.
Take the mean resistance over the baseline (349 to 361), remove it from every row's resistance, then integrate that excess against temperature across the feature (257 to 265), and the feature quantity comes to -139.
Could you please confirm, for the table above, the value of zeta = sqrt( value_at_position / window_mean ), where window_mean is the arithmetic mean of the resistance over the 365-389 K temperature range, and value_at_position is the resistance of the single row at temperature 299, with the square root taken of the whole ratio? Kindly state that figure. 0.94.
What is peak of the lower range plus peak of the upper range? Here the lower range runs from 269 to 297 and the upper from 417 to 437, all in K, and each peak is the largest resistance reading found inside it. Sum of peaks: 253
